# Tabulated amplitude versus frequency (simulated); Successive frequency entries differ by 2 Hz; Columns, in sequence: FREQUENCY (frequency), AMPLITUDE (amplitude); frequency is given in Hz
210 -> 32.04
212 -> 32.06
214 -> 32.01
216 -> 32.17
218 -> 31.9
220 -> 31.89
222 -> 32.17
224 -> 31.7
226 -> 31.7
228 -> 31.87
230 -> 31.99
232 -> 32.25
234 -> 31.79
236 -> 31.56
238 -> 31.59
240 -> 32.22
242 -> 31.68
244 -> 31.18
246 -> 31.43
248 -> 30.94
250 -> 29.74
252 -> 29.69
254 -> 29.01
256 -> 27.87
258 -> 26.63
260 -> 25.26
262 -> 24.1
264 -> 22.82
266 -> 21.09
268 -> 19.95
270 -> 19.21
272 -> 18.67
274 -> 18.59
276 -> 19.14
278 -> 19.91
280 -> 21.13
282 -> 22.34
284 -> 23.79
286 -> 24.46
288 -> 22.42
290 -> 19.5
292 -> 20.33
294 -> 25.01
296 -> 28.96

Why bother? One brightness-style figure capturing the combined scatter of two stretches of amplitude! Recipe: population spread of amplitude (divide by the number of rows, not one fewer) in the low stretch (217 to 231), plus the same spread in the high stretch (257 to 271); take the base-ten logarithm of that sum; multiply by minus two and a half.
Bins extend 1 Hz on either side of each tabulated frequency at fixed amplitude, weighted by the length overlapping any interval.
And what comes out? -1.1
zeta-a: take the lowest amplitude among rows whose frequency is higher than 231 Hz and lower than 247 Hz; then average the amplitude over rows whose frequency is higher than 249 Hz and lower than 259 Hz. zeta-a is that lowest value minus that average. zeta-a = 2.6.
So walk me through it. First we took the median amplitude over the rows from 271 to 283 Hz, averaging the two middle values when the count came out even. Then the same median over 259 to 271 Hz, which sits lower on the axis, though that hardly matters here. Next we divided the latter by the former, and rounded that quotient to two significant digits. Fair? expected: 1.1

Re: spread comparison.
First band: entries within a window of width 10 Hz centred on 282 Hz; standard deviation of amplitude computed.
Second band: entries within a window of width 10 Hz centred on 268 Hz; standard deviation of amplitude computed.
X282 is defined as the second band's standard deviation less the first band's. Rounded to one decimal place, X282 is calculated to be -0.2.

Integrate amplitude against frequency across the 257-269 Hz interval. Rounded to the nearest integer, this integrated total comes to 280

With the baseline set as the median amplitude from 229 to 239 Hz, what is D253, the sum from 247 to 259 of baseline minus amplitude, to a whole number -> 17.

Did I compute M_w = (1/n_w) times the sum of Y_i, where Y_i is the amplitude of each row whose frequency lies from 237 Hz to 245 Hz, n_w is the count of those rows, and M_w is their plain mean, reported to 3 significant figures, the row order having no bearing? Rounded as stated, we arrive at 31.7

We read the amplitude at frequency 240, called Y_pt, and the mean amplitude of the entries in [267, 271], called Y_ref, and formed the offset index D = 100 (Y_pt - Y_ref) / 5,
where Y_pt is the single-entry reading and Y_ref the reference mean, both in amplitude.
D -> 253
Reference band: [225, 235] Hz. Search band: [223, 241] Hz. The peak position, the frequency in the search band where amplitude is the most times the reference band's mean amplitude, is 232 Hz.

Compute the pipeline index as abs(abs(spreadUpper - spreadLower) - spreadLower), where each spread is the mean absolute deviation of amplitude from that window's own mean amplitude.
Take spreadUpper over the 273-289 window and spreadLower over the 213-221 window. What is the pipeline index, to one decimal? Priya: 1.6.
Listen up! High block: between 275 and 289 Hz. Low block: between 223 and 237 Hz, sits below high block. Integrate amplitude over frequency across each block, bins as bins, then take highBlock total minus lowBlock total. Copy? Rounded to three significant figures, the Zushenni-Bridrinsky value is -139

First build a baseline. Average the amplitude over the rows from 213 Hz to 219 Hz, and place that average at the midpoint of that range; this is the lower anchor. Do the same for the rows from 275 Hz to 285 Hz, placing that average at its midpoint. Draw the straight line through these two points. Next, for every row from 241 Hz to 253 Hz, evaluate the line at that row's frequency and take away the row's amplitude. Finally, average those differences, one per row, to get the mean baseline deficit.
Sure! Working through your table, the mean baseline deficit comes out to -4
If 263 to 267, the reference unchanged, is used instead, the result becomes 2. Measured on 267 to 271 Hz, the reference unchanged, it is 4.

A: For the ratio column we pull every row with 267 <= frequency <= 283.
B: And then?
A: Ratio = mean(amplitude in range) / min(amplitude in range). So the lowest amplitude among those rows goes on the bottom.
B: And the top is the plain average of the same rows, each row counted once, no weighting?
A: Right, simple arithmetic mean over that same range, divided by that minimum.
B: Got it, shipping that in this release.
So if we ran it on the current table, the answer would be 1.07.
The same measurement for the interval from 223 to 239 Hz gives 1.01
